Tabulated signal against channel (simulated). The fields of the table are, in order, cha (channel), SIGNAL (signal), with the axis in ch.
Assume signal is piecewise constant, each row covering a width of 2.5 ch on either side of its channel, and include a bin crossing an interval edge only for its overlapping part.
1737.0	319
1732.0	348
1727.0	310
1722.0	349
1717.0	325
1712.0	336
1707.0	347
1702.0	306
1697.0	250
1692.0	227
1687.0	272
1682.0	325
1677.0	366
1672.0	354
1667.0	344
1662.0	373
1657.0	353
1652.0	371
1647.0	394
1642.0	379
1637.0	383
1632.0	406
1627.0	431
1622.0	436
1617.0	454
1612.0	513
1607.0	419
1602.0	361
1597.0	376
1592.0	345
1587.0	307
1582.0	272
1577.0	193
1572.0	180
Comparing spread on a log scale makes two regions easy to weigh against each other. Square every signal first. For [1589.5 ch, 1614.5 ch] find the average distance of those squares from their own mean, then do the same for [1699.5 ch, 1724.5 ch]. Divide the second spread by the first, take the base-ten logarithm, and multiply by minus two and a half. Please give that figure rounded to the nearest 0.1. 1.7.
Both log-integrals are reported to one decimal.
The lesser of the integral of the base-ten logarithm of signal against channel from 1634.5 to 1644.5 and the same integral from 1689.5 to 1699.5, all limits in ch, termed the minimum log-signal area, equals 23.8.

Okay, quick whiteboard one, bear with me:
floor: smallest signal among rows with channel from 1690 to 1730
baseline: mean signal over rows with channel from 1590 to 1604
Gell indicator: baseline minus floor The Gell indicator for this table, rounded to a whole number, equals 134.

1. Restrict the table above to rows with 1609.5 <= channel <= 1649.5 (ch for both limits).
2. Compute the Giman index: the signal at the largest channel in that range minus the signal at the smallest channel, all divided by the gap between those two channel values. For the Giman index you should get -3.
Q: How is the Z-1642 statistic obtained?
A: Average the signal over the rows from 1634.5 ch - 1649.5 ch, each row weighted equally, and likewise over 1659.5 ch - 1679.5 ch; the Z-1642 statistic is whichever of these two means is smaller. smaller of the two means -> 359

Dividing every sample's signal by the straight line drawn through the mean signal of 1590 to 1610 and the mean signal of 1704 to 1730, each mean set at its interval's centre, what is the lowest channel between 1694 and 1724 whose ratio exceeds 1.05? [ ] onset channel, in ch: 1722.0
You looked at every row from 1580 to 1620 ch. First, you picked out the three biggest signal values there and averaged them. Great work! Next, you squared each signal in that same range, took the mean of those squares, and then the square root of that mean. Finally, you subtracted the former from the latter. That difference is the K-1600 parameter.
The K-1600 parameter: -74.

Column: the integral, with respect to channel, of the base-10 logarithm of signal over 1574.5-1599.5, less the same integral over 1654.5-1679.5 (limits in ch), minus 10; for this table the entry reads -12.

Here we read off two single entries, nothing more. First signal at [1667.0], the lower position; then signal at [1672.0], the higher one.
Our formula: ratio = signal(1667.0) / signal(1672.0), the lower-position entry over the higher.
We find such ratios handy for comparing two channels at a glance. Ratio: 0.97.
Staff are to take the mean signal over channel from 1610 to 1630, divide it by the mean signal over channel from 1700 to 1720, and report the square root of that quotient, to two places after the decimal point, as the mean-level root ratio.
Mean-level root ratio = 1.18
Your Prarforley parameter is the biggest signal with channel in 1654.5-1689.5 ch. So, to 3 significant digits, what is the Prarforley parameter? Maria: 373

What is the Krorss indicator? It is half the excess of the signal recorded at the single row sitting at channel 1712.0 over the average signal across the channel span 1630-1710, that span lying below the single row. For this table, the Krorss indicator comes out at -2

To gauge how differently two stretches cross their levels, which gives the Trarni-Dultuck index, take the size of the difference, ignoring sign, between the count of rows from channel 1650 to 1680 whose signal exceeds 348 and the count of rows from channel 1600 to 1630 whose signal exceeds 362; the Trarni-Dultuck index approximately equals 0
